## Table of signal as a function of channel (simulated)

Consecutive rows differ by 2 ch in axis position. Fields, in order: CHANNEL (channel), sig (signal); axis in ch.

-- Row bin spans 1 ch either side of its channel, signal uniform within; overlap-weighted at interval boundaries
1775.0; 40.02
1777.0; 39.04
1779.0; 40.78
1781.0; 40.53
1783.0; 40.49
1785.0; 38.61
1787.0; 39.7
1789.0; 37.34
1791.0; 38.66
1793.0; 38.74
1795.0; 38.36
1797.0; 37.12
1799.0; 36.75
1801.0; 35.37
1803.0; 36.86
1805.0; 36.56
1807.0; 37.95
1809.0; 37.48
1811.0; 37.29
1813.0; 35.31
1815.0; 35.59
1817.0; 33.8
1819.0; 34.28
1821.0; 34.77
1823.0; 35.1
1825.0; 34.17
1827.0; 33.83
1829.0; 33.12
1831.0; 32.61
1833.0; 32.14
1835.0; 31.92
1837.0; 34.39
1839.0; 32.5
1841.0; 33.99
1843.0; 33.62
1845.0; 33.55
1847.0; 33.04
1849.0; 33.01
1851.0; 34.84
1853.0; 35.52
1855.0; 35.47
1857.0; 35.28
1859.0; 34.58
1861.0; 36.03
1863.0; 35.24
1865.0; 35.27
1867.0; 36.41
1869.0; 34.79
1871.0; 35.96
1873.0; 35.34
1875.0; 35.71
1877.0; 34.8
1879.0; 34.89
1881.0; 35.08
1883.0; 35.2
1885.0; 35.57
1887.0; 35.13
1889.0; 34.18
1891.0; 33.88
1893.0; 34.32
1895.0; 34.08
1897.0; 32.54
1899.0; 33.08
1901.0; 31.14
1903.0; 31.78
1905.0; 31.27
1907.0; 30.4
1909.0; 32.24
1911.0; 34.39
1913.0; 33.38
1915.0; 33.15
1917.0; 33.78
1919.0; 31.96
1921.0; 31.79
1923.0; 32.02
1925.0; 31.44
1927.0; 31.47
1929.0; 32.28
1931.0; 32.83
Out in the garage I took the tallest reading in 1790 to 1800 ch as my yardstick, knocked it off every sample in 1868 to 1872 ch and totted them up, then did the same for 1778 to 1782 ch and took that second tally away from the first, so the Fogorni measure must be -11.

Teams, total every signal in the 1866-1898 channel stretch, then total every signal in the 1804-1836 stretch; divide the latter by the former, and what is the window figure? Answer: 1.00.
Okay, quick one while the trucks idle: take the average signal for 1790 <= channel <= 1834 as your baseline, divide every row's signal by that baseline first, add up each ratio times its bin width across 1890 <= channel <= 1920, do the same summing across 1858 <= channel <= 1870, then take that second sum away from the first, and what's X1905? 16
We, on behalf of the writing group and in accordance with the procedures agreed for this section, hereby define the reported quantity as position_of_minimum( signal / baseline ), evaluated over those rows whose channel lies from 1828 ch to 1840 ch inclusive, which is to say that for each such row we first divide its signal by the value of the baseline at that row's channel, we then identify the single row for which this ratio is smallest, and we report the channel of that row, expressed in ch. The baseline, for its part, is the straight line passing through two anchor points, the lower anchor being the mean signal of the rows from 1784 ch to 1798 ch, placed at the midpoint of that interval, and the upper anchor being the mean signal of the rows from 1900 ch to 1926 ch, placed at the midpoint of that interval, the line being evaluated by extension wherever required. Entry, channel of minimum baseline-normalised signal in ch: 1835.0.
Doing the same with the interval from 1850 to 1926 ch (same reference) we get 1907.0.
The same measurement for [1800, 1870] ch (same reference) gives 1835.0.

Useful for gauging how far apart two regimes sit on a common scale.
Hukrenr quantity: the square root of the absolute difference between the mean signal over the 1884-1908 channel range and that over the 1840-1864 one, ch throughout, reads 1.2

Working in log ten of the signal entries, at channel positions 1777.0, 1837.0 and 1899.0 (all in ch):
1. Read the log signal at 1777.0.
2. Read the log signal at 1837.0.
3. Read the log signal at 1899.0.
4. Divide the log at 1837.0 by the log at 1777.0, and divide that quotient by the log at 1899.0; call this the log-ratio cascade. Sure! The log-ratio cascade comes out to 0.635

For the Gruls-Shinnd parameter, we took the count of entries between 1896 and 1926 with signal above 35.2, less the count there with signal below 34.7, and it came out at -15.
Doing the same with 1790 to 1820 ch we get 11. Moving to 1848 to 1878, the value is 8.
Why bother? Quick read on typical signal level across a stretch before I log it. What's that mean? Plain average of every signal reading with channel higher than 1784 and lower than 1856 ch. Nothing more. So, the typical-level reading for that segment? 35.4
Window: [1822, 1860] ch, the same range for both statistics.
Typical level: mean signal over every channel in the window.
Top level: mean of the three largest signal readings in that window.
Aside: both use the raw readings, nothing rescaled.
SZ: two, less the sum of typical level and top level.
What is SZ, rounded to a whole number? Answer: -67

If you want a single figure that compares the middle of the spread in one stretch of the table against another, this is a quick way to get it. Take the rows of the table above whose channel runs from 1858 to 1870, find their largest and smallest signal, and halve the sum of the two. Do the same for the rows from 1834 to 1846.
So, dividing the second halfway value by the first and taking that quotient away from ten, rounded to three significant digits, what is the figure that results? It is 9.07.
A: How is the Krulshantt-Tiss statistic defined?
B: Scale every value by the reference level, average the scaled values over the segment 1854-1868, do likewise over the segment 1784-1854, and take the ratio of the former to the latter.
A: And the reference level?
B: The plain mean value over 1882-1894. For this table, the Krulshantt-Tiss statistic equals 1.00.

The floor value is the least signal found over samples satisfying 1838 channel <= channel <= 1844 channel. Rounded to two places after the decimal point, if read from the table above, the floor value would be 32.50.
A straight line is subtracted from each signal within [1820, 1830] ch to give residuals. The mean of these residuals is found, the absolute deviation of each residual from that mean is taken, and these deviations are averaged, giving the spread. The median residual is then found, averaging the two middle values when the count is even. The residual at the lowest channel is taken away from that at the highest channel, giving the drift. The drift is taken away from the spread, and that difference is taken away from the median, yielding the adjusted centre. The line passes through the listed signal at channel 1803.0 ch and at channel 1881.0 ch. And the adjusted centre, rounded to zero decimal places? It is -4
